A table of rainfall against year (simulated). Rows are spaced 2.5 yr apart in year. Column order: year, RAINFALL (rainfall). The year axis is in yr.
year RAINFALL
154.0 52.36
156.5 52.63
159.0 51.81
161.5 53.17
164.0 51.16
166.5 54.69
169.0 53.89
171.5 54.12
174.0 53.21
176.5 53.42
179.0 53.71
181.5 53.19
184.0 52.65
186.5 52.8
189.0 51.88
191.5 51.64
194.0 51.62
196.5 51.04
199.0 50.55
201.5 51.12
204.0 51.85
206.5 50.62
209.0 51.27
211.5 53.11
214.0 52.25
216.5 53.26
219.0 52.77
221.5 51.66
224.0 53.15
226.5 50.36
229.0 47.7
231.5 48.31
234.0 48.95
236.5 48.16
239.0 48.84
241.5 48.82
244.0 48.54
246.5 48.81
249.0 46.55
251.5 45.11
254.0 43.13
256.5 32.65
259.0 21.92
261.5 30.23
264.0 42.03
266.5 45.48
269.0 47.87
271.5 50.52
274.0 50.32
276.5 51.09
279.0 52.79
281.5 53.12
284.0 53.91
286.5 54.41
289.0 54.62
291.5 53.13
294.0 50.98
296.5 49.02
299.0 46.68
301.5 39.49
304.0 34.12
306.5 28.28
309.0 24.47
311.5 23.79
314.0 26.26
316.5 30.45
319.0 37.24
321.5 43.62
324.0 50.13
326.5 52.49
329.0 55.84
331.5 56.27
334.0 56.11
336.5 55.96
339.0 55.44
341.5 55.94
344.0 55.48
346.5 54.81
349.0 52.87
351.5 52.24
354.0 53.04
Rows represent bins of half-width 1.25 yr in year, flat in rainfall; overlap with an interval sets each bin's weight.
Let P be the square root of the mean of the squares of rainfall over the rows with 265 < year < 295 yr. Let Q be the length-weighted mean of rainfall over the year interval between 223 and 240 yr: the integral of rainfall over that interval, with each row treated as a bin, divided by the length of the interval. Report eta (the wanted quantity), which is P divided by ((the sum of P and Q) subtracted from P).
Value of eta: -1.05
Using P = 51.6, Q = 49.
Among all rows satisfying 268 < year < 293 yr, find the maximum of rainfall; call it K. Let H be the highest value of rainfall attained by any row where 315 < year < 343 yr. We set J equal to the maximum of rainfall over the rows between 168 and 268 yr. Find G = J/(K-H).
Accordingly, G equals -33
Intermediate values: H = 56.27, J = 54.12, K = 54.62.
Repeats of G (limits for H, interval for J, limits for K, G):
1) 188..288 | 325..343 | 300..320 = -4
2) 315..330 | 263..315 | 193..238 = -21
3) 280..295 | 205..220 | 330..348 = 32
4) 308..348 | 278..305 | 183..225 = -18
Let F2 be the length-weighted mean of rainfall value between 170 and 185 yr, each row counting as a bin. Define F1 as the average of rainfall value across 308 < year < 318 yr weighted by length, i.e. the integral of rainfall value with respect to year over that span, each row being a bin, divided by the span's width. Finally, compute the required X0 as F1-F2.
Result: -27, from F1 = 27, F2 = 53.4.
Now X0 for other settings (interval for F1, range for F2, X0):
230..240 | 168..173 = -5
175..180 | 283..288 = -1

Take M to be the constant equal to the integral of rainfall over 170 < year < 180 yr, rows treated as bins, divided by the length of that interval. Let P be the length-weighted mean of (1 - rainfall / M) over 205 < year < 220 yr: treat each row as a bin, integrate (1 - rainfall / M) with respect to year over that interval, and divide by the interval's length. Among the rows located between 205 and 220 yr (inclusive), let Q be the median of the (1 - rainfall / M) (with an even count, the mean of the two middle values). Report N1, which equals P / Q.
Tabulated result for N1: 1.3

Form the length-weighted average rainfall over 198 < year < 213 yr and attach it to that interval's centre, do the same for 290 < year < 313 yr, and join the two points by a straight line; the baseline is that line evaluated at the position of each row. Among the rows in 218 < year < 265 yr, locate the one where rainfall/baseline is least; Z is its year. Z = 259.0 yr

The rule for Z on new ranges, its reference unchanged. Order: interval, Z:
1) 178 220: 199.0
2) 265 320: 311.5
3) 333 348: 334.0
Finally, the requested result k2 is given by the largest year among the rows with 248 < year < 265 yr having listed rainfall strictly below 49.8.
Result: 264.0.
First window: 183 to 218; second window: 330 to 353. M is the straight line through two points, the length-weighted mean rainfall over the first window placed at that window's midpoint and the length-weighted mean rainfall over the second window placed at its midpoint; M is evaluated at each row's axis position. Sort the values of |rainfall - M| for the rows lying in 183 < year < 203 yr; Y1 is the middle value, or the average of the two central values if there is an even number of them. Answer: 1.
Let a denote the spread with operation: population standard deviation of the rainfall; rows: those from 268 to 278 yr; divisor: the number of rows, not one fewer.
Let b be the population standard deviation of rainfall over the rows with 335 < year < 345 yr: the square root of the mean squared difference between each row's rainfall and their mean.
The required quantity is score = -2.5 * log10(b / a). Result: 1.8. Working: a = 1.2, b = 0.2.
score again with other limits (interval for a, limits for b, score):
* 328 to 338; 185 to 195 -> -1.2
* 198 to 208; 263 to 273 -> -1.9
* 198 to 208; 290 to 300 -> -1.7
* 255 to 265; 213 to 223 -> 2.7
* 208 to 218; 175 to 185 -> 0.8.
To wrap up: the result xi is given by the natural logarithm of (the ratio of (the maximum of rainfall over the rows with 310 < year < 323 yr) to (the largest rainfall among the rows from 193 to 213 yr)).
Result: -0.197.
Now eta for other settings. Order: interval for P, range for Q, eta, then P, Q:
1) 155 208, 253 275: -1.30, 52.4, 40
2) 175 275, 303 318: -1.75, 48.9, 28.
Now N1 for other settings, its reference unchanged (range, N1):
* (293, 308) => 1.2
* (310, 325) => 1.0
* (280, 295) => 2.3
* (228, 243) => 1.0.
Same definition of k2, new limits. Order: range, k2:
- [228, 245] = 244.0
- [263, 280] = 269.0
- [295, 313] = 311.5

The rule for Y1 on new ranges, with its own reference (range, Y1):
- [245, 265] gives 11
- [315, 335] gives 3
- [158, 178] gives 2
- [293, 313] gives 17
